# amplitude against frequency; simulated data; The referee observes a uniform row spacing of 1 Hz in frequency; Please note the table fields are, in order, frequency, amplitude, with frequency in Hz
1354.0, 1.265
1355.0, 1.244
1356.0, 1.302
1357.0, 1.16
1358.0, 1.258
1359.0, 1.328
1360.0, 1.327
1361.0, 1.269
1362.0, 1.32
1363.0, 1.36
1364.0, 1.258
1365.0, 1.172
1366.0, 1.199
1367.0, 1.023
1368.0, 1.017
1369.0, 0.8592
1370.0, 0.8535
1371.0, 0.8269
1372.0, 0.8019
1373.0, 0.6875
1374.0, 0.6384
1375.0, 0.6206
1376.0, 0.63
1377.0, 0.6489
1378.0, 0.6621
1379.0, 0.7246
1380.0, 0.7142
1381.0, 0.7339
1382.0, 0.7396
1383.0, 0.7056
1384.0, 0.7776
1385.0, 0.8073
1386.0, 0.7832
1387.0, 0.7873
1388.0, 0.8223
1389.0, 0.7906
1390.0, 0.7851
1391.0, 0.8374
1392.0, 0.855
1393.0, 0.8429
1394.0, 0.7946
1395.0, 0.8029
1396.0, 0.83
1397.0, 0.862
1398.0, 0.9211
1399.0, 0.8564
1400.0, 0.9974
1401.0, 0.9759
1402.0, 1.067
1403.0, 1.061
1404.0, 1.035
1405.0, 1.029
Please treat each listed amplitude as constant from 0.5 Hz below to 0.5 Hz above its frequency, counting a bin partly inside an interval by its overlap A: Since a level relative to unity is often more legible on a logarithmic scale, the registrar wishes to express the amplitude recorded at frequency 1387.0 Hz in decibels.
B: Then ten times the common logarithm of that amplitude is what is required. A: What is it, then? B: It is -1.04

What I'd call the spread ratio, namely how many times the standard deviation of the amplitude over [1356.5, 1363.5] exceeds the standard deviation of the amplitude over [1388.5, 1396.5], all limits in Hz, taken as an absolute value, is 2.5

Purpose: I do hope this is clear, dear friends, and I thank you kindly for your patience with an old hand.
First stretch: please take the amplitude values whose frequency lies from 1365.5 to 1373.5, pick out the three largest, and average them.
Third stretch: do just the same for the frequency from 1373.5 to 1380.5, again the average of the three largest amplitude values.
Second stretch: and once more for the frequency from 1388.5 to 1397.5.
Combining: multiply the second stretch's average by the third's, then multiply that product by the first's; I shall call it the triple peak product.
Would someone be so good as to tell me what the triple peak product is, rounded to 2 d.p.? 0.65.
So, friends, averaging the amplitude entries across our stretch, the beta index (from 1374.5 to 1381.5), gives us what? 0.68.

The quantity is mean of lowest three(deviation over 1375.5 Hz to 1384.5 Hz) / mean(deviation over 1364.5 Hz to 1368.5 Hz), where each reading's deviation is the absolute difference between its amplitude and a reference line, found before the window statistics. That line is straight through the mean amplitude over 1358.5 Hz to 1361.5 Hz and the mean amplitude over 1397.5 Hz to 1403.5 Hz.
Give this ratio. 2.5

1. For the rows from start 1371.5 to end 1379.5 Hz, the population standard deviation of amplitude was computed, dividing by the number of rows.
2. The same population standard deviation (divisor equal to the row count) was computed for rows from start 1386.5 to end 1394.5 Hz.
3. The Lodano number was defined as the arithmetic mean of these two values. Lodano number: 0.04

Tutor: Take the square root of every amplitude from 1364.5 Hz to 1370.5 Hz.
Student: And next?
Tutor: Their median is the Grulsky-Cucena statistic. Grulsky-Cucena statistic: 1.01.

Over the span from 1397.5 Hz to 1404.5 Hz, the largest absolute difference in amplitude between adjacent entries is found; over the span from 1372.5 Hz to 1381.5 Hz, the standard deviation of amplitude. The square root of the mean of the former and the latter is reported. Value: 0.30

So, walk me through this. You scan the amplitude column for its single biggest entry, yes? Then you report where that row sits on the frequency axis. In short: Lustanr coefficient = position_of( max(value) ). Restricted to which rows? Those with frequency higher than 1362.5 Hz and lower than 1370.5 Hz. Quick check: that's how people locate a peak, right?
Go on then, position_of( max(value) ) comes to 1363.0 Hz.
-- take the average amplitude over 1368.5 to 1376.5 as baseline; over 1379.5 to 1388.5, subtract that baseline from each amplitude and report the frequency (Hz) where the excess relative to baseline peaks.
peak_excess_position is 1388.0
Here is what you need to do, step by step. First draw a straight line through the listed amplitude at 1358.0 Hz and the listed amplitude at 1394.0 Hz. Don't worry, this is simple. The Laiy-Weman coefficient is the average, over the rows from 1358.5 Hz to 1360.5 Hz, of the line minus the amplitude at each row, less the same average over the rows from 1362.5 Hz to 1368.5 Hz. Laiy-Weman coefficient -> -0.08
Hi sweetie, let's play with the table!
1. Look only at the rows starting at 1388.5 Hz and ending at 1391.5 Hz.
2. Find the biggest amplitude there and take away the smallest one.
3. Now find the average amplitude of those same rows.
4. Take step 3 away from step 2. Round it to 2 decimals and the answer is -0.75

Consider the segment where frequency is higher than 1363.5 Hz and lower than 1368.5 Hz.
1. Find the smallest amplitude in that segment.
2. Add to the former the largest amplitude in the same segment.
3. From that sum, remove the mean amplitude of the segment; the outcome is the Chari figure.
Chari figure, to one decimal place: 1.1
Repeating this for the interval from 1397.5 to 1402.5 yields 1.0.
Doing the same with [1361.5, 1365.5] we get 1.3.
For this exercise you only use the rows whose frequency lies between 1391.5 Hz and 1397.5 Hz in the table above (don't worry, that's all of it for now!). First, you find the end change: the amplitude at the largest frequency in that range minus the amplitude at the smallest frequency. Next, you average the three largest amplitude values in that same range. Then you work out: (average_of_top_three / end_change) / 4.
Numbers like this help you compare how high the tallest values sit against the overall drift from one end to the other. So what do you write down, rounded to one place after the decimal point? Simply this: 30.5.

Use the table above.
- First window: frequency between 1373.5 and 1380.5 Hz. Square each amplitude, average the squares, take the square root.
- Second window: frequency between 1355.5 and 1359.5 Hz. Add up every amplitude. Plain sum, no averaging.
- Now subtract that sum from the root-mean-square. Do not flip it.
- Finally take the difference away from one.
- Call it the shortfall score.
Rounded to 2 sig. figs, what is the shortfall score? 5.4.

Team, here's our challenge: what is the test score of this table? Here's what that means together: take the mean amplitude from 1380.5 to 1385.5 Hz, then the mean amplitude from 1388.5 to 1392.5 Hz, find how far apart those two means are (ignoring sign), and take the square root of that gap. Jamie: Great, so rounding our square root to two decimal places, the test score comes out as 0.25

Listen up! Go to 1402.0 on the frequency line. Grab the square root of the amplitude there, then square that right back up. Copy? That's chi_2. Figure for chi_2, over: 1.07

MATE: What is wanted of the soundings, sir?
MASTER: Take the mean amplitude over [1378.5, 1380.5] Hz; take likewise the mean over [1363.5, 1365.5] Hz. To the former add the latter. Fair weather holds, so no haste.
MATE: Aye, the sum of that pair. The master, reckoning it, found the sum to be 1.9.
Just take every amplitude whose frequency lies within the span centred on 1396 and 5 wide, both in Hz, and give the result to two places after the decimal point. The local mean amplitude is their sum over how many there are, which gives 0.84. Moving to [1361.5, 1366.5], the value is 1.26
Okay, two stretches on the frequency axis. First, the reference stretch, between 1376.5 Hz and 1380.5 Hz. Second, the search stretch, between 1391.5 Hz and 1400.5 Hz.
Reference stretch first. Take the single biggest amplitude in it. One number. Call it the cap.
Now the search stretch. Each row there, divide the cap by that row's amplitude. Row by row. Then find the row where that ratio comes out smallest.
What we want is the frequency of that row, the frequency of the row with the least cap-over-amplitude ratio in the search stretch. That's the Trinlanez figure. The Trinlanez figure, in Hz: 1400.0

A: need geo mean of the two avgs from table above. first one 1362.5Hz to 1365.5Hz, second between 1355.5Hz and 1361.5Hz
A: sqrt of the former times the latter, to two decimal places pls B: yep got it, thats 1.27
